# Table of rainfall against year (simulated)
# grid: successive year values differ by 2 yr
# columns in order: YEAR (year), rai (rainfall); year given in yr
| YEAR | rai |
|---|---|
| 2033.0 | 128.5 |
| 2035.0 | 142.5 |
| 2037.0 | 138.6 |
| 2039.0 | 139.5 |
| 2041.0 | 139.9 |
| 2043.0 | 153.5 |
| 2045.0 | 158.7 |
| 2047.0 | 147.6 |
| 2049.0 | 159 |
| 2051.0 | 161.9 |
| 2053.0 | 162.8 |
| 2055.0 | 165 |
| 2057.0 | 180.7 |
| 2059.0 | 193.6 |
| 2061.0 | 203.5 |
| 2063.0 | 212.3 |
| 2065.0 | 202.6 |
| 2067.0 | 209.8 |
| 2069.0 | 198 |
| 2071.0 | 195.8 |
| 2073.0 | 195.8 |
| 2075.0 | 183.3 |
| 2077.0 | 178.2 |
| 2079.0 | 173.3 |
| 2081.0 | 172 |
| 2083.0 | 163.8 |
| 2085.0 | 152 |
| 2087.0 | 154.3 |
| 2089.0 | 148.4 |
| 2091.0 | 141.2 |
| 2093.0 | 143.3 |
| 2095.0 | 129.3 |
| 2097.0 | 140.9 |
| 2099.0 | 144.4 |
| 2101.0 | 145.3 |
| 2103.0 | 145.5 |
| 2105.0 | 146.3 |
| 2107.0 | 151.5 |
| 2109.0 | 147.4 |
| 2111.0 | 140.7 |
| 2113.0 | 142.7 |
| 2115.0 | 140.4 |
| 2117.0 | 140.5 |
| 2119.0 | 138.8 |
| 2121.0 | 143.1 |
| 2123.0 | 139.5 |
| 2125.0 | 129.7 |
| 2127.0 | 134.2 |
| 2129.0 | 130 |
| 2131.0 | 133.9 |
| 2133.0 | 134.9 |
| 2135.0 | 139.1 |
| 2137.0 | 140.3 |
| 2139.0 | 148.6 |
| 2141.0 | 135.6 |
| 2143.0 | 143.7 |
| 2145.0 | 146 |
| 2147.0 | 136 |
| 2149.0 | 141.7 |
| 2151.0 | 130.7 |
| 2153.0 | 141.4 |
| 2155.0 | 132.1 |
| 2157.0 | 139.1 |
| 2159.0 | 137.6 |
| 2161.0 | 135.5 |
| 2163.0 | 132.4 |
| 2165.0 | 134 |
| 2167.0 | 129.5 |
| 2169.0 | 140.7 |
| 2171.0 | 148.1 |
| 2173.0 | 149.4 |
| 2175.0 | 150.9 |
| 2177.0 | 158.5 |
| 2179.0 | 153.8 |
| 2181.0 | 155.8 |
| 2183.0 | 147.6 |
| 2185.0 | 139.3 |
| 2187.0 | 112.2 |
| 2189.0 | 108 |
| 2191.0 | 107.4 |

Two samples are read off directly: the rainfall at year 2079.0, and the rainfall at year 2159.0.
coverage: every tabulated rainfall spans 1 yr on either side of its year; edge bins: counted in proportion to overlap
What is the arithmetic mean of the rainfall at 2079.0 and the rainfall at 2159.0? 155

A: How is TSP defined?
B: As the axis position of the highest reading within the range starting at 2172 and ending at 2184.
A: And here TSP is 2177.0 yr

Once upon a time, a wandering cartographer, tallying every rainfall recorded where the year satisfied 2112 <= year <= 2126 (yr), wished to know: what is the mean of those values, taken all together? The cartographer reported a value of 139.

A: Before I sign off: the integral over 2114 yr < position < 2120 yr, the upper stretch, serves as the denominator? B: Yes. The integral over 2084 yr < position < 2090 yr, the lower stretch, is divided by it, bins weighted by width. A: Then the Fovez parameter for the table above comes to 1.08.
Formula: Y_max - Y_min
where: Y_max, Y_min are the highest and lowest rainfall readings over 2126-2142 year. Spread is 19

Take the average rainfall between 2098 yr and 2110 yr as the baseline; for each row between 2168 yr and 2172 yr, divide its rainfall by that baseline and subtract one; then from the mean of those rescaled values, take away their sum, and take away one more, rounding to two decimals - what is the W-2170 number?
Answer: -0.98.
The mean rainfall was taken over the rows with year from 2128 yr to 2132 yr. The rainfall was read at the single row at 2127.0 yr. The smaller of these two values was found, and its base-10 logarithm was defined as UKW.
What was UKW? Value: 2.120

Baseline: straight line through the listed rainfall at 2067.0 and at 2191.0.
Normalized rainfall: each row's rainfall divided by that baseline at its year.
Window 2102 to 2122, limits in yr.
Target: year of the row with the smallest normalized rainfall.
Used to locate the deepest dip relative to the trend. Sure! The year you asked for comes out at 2103.0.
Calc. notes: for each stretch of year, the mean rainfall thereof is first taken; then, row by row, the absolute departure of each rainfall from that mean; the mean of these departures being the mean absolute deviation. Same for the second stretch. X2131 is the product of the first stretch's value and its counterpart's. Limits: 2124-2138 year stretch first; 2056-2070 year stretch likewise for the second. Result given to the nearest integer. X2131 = 24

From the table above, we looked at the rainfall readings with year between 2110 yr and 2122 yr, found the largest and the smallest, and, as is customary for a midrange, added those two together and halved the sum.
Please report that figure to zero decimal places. 141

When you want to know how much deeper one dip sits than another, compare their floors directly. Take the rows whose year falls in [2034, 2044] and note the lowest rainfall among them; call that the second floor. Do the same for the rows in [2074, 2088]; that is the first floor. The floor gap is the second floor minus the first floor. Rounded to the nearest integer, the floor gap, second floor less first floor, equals -13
